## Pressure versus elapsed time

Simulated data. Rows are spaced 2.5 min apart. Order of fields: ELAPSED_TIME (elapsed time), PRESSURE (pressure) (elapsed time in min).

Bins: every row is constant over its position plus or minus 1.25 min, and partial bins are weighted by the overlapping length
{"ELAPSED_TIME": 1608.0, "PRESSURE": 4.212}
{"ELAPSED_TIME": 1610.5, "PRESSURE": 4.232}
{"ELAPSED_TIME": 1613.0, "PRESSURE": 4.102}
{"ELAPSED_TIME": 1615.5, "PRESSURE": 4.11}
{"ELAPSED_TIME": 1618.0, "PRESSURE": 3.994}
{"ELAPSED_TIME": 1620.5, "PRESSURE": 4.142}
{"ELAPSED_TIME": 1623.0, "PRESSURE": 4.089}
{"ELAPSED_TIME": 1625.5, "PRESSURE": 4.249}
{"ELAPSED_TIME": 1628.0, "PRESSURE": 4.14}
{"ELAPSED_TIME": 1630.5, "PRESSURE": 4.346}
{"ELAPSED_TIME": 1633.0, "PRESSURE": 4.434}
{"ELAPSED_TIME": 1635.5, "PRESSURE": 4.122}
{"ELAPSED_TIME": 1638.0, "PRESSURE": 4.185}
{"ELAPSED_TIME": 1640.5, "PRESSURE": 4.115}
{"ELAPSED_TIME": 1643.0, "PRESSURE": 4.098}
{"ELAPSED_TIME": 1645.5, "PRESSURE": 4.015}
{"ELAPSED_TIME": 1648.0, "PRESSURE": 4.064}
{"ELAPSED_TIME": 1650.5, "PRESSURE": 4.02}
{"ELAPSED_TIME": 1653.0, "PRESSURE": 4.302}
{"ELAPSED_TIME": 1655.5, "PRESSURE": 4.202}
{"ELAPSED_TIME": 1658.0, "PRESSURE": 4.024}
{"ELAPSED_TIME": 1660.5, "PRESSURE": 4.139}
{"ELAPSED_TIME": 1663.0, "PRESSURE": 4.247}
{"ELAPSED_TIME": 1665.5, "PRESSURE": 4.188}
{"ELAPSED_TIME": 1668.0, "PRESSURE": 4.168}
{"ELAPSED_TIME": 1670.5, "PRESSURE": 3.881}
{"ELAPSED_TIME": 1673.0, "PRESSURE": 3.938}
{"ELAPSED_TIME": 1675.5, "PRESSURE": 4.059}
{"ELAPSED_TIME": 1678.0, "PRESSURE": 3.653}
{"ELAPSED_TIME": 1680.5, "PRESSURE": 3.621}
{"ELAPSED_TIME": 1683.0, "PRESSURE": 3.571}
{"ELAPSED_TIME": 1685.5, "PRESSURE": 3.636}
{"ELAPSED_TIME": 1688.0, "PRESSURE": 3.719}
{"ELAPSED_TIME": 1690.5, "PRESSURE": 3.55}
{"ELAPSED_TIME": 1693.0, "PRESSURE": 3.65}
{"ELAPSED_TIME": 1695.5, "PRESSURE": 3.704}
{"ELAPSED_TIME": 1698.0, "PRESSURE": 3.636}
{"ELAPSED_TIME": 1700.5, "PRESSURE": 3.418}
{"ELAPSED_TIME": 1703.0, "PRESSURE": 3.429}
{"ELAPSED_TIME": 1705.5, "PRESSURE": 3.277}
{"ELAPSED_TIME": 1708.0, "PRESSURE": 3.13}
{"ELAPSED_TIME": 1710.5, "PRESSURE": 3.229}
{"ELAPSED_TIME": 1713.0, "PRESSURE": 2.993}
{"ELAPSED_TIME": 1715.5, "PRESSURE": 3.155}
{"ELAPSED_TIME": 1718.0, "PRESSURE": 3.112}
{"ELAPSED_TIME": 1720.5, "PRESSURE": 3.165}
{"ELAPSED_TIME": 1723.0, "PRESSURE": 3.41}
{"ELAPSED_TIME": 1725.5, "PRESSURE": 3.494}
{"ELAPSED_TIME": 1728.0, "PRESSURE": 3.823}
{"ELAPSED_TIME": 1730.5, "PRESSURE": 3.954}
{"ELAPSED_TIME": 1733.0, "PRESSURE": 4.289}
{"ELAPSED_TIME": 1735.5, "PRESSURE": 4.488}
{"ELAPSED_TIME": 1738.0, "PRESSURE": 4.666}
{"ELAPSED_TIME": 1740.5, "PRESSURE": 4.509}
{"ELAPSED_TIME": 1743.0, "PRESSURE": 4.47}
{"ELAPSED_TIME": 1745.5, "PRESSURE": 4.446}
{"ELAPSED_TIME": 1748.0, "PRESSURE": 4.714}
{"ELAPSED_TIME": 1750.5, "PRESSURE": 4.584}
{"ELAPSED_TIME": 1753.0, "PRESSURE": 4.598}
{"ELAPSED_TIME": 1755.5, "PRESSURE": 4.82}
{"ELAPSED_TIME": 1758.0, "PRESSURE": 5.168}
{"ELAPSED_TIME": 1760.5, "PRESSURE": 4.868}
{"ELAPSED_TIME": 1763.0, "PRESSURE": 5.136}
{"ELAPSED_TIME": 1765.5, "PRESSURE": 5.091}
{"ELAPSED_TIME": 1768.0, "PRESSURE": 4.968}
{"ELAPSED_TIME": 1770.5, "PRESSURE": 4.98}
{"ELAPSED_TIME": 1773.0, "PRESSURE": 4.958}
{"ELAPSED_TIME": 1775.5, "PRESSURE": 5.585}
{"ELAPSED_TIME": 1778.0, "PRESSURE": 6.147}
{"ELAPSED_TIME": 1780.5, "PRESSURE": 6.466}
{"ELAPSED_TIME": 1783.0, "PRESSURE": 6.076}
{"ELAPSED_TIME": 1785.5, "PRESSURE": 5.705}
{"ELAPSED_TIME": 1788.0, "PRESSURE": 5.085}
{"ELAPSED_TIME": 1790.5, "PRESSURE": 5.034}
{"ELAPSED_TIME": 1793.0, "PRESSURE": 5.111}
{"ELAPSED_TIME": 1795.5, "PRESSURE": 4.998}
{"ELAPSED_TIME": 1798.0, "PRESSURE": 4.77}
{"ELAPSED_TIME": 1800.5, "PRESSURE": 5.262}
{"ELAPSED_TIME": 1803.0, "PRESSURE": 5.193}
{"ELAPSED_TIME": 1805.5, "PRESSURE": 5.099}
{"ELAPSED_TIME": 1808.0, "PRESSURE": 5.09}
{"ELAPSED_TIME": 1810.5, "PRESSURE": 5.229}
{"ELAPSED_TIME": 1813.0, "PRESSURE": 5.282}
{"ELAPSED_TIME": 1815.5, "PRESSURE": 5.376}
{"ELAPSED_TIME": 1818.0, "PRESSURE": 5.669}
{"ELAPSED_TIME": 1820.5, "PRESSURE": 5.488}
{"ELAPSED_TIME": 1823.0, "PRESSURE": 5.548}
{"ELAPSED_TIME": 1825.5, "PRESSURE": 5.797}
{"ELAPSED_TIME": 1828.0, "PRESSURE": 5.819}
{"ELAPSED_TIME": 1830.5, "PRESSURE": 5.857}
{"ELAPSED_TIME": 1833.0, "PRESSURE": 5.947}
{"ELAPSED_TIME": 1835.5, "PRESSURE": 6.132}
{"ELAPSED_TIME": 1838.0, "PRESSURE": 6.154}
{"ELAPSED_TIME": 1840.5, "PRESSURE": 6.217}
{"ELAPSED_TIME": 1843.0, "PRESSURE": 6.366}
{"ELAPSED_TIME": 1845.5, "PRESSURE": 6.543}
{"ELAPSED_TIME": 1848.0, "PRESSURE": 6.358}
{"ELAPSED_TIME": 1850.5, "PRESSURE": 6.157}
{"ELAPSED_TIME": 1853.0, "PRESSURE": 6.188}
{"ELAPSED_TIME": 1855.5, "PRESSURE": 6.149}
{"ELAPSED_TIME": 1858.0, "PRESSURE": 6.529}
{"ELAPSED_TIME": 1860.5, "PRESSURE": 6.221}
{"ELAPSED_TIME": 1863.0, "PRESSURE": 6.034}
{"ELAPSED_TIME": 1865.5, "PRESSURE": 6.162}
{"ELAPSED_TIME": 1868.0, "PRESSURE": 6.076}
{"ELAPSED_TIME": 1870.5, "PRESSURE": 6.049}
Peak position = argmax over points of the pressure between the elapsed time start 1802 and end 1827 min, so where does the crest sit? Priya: 1825.5 min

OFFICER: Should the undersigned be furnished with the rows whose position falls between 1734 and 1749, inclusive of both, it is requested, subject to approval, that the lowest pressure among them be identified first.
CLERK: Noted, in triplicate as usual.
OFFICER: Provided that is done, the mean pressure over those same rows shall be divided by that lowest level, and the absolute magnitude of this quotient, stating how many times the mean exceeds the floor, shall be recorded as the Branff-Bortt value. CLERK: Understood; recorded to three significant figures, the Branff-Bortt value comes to 1.02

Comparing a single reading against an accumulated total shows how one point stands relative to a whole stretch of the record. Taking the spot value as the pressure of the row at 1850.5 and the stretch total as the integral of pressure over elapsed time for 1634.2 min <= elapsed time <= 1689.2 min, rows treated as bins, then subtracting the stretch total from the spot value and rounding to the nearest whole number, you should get -214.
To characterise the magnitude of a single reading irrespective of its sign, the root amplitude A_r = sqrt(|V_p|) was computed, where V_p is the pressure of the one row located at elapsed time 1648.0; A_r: 2.02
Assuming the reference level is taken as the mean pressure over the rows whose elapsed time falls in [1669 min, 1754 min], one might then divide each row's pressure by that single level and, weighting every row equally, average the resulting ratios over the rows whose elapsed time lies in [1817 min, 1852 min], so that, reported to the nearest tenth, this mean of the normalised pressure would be 1.6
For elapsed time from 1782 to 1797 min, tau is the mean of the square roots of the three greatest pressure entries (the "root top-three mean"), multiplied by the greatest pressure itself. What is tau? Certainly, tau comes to 14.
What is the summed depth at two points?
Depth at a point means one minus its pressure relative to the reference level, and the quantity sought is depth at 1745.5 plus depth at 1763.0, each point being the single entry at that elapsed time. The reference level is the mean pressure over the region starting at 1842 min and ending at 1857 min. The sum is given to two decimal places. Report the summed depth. 0.48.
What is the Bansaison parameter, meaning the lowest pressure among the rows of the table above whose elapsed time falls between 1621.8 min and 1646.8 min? 4.015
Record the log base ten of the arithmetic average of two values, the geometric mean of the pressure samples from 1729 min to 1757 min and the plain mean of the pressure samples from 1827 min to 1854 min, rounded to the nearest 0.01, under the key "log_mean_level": 0.73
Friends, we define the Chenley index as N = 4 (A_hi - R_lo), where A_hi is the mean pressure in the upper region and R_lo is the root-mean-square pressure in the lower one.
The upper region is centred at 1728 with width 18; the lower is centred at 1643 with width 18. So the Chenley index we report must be -1.1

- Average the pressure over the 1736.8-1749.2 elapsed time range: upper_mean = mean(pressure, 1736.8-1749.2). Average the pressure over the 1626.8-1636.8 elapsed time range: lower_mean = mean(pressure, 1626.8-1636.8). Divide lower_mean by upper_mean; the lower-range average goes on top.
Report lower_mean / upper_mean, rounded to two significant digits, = 0.93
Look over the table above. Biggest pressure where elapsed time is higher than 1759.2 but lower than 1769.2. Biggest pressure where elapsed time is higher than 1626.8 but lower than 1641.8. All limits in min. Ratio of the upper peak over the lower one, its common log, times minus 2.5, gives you -0.2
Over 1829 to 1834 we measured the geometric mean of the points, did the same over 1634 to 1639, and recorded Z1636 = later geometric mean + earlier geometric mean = 10.1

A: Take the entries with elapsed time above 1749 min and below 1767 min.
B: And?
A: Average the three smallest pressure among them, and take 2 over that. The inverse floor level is 0.43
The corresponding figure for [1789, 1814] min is 0.41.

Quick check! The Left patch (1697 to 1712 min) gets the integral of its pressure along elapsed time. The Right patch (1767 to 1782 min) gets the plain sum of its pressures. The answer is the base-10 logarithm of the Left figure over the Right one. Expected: 0.18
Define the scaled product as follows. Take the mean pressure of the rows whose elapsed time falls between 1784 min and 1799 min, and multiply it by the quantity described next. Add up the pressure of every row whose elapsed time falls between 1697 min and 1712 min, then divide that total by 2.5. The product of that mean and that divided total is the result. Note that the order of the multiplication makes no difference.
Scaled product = 41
